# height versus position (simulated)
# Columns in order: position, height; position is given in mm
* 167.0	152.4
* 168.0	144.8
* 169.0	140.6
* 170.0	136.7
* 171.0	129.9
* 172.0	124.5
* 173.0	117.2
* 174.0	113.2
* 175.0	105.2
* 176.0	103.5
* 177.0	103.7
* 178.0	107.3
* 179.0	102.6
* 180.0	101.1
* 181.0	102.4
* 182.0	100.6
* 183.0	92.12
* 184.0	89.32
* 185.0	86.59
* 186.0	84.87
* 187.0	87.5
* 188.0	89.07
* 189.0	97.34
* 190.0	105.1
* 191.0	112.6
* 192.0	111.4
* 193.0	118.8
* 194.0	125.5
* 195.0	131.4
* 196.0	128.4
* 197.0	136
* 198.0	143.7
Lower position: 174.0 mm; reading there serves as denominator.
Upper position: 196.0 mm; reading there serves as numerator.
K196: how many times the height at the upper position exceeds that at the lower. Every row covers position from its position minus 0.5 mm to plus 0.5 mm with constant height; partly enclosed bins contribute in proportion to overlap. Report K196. 1.13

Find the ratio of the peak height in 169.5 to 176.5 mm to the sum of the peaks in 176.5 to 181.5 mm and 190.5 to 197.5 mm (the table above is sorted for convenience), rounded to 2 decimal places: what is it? 0.56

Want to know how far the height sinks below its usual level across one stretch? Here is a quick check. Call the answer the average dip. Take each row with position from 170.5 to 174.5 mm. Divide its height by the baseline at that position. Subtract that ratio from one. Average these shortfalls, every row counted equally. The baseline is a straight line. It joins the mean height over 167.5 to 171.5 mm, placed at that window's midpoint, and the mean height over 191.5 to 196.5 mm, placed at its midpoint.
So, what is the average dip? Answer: 0.11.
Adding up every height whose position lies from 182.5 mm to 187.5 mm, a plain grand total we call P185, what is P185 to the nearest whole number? 440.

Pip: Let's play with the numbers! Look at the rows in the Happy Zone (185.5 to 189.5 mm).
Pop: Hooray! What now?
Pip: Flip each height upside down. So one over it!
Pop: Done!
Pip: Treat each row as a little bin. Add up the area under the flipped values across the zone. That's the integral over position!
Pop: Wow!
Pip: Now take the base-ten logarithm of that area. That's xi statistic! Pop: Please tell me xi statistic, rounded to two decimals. -1.35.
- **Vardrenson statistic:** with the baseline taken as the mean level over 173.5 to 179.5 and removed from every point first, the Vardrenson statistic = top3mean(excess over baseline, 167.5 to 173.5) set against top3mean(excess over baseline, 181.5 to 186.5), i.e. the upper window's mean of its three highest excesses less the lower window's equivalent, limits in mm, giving -47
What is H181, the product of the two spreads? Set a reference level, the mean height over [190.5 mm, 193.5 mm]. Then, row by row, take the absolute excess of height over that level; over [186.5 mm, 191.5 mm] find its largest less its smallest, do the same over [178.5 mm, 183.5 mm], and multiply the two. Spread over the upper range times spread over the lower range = 263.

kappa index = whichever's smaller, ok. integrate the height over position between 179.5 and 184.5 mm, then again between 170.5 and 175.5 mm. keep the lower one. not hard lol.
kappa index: 486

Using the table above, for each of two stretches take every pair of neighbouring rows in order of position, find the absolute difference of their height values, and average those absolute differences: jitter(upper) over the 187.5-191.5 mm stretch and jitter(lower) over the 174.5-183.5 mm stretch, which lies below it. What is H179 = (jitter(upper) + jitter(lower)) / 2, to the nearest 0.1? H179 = 5.4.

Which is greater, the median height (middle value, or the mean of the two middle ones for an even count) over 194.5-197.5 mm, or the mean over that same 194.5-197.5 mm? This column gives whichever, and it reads 132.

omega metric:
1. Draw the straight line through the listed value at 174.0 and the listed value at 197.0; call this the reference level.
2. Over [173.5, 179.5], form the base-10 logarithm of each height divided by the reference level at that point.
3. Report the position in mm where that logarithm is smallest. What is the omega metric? 179.0 mm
